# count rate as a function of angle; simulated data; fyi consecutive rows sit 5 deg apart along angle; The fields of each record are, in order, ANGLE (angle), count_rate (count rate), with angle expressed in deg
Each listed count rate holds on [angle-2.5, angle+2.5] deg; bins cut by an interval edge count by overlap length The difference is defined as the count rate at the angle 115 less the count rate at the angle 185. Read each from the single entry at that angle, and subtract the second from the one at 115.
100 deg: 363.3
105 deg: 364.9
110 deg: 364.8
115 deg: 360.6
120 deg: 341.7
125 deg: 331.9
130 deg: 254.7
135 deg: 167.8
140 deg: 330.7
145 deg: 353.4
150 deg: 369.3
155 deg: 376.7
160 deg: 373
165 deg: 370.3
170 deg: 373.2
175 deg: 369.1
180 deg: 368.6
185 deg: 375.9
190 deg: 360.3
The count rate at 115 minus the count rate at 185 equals -15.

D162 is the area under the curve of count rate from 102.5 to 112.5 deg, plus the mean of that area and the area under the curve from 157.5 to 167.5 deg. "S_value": 7331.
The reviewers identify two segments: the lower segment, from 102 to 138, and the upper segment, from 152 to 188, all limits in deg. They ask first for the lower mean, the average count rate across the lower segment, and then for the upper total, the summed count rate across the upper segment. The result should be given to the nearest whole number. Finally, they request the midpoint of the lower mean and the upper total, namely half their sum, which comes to 1460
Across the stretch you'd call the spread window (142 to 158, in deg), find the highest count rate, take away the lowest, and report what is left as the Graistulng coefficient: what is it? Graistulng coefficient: 23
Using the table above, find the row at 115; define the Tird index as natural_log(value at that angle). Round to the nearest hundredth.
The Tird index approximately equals 5.89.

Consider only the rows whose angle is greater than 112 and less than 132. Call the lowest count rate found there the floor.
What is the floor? 254.7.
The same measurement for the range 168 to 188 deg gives 368.6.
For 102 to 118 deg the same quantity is 360.6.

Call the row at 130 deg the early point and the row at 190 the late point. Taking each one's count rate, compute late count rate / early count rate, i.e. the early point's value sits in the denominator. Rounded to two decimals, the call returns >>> 1.41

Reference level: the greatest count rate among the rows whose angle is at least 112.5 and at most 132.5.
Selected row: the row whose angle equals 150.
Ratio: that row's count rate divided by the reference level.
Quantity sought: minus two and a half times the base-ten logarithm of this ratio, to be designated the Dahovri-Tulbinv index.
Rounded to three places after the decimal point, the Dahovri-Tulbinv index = -0.026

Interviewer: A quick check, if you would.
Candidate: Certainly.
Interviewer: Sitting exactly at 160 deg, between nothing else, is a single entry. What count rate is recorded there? 373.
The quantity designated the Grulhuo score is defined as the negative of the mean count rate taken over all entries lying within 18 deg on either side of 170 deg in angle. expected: -372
